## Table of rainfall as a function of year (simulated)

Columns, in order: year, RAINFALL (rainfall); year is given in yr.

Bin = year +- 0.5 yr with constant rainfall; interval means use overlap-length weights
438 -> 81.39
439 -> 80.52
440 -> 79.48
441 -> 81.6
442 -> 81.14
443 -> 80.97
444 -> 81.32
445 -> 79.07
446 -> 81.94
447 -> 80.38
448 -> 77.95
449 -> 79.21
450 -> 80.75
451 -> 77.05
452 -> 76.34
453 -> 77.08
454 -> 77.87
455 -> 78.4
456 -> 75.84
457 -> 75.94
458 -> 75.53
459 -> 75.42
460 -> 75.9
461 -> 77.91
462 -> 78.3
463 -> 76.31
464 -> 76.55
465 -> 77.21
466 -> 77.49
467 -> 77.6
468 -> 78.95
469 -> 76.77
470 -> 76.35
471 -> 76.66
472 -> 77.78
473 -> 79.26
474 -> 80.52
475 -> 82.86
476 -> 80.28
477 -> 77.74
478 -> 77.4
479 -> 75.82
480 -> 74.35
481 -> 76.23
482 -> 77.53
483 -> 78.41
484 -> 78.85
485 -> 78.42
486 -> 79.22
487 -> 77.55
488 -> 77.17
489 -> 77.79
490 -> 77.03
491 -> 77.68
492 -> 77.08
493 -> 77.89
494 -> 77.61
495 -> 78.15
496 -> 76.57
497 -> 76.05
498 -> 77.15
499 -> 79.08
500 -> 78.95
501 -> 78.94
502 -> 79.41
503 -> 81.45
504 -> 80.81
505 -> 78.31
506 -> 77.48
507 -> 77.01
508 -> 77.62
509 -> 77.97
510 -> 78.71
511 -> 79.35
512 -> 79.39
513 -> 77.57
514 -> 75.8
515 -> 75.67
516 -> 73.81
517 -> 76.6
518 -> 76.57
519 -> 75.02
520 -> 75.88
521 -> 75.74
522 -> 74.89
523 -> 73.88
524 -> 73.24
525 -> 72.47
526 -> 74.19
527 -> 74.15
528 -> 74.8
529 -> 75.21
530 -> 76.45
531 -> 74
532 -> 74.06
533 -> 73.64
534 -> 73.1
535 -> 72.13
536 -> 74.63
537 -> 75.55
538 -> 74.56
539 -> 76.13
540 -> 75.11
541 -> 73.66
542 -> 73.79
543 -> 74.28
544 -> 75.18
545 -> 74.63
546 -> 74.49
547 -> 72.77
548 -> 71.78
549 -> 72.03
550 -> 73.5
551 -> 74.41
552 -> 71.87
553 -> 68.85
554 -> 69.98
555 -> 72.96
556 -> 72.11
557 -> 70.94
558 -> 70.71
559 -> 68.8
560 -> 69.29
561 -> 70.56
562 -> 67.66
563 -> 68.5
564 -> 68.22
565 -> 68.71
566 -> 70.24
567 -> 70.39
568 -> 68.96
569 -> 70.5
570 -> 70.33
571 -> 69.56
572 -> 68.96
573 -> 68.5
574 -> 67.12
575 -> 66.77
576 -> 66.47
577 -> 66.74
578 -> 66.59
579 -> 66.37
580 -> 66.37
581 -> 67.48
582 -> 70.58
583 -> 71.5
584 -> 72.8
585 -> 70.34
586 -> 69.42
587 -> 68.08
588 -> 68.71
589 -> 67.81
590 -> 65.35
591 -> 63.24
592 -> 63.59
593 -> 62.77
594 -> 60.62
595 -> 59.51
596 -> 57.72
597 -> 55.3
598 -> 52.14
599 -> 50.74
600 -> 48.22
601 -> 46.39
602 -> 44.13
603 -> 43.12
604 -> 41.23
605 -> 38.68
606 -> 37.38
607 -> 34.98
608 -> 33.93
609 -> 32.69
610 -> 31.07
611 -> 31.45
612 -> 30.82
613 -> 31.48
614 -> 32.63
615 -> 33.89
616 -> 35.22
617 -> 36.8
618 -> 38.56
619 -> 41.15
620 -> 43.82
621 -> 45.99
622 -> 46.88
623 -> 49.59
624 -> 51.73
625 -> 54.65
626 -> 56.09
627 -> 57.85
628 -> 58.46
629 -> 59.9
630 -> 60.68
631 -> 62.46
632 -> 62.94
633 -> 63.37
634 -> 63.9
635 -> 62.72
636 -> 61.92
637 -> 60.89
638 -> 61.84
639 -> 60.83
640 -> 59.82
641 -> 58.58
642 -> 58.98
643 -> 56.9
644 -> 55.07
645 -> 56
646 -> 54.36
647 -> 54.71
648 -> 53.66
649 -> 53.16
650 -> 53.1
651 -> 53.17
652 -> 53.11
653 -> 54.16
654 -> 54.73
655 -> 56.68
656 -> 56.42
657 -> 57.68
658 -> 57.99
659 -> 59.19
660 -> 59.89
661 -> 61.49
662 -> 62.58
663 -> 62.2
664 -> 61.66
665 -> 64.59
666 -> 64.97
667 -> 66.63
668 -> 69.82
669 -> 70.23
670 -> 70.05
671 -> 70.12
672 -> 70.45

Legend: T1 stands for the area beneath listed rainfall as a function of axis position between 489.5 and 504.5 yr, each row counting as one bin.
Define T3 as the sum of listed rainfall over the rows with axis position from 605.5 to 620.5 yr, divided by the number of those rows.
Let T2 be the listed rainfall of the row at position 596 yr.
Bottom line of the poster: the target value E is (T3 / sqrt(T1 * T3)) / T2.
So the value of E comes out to 0.0030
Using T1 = 1174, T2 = 57.72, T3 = 35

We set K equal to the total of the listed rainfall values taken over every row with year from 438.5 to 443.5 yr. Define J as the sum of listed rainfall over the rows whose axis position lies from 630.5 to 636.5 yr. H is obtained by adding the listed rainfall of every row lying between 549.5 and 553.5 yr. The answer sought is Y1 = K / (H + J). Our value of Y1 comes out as 0.61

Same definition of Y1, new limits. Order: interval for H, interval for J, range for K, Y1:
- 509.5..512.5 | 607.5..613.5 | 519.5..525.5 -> 1.04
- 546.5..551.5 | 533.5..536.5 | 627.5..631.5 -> 0.41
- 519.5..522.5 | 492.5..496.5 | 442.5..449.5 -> 1.04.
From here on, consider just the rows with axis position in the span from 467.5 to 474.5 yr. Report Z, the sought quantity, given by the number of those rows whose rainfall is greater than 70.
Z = 7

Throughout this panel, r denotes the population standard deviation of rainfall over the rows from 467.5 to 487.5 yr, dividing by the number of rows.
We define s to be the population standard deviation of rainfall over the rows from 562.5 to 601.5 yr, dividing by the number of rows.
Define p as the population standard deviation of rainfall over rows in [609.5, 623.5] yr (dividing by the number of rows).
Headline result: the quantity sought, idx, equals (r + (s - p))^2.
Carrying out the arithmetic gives 4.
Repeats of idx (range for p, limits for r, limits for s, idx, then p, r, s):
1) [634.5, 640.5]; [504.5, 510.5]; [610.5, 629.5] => 93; 1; 0.6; 10.0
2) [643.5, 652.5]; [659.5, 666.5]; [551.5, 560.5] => 4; 1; 1.7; 1.4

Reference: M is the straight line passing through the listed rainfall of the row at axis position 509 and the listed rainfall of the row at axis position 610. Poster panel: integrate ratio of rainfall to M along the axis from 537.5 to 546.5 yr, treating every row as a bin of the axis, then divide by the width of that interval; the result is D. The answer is 1.2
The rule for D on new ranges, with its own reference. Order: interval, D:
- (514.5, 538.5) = 1.1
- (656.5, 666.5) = 8.9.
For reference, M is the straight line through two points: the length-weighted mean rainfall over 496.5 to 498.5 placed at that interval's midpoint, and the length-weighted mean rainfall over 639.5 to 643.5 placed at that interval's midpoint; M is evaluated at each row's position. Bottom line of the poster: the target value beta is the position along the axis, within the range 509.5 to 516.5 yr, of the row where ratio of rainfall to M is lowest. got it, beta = 516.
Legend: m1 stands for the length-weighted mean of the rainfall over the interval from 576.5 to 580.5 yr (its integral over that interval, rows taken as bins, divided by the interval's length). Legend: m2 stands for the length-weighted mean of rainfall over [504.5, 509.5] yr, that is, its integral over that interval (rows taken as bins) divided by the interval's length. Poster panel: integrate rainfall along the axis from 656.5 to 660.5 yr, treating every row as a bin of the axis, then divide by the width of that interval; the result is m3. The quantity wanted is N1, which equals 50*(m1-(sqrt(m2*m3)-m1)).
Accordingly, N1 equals 3276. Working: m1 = 67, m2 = 78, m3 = 59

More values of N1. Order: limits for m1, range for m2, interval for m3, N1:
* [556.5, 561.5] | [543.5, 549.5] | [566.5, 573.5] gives 3430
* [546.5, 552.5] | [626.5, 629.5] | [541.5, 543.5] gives 3975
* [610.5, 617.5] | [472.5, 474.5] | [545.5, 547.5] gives -516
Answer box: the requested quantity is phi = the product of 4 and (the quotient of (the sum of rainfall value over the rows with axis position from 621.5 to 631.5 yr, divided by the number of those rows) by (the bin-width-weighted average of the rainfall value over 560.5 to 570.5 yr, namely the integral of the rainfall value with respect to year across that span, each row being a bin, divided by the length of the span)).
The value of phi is 3.2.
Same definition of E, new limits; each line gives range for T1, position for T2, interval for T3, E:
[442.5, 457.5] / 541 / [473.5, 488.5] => 0.0035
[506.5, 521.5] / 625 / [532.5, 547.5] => 0.0046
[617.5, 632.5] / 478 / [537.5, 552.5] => 0.0039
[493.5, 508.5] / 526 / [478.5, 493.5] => 0.0035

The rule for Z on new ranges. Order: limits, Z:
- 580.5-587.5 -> 4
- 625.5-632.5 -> 0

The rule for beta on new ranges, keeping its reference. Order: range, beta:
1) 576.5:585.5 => 579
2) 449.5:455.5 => 452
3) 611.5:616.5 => 612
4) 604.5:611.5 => 610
